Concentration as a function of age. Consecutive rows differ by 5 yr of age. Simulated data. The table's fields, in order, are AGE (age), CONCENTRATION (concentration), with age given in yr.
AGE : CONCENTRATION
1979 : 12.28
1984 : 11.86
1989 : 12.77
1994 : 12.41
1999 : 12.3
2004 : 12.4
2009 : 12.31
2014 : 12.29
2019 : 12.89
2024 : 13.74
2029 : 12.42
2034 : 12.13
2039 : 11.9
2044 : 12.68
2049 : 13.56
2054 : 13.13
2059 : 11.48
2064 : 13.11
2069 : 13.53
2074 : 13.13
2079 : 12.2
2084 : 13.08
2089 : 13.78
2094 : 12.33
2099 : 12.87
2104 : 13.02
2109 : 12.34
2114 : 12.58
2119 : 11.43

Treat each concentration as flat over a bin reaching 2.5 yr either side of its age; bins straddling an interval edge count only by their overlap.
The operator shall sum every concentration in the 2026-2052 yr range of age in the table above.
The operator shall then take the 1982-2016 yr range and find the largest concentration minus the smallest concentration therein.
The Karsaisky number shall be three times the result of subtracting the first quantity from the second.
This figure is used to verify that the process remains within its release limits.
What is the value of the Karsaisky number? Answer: -185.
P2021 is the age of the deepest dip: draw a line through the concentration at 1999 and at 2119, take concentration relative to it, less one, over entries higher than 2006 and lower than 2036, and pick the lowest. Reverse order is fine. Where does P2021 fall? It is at 2009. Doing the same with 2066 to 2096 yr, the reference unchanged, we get 2079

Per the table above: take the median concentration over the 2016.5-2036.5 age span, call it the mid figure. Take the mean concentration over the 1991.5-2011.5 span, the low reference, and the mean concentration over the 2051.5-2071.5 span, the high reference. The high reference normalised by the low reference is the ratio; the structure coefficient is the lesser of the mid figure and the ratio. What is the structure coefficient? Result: 1.04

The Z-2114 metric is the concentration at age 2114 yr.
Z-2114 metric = 12.58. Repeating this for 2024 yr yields 13.74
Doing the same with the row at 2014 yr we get 12.29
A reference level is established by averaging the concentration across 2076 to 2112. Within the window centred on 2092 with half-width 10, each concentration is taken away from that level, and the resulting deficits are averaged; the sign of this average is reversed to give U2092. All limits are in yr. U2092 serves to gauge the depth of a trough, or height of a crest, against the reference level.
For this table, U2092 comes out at 0.21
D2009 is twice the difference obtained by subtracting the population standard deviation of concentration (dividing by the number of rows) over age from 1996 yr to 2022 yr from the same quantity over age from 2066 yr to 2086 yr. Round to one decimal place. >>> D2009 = 0.5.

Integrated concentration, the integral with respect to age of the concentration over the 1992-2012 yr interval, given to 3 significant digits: 247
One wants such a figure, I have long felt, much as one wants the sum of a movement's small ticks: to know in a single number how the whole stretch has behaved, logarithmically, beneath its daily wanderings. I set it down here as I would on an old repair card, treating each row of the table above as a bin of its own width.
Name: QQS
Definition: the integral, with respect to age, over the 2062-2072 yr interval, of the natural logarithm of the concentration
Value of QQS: 26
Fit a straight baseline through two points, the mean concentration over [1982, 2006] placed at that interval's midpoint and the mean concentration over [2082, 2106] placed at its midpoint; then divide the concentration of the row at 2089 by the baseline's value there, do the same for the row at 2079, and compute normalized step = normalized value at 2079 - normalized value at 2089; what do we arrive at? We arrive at -0.12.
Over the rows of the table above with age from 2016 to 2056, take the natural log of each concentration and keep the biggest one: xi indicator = 2.62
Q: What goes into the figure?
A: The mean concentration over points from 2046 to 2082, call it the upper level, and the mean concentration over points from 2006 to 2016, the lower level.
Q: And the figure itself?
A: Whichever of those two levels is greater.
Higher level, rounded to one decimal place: 12.9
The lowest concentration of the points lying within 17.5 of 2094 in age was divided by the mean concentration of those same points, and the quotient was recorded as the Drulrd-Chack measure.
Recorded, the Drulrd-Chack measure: 0.953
